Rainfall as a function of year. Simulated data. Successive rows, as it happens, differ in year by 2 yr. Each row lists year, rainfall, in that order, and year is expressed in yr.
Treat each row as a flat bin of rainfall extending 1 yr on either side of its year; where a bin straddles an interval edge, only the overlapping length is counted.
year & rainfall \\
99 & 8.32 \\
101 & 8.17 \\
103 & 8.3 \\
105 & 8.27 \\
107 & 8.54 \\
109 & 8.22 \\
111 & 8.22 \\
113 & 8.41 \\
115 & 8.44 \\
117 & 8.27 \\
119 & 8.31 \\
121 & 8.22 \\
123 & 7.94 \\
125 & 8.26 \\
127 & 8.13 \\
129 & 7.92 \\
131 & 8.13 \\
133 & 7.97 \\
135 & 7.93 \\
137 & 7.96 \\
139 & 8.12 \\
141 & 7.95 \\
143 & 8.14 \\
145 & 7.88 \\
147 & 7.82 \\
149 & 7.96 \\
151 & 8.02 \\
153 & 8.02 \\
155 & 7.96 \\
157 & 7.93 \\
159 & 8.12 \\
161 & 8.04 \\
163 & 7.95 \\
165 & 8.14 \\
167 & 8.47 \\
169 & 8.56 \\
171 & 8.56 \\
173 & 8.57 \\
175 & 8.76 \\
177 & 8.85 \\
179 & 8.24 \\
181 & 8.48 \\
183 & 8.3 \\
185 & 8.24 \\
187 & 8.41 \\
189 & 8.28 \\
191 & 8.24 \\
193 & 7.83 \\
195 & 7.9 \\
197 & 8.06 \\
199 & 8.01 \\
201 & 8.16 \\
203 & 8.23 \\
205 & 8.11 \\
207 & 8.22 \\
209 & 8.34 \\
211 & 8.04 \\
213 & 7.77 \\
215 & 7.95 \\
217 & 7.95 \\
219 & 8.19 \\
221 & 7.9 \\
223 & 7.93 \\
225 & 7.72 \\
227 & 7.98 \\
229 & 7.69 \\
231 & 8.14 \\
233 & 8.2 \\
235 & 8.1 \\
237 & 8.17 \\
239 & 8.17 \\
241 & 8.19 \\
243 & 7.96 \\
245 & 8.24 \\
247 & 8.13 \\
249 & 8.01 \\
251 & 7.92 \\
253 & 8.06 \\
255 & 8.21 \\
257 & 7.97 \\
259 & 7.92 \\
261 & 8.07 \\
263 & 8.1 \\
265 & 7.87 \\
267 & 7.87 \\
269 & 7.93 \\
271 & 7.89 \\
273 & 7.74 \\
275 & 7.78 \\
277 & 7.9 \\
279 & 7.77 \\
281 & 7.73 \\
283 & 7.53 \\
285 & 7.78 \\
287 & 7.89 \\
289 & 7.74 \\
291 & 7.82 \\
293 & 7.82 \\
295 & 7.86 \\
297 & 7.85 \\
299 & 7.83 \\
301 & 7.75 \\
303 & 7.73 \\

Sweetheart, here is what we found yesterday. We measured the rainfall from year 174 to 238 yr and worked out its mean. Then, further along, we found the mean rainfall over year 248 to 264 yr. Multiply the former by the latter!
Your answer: 65.4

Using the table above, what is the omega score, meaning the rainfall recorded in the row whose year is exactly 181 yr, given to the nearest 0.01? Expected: 8.48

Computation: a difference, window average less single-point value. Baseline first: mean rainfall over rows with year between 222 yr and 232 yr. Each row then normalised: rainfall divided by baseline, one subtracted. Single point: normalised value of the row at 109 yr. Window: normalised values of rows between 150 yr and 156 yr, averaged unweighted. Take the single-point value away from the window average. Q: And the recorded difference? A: -0.028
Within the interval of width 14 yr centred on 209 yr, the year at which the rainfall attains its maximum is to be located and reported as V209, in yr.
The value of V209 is 209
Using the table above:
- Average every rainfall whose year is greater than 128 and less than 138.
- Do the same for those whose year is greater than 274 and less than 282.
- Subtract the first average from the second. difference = -0.19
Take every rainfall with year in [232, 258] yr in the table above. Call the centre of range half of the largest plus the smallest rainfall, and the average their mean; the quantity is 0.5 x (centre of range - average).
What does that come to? -0.011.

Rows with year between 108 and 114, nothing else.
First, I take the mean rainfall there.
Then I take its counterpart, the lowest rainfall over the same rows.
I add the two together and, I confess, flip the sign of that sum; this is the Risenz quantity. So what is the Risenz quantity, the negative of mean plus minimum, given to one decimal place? -16.5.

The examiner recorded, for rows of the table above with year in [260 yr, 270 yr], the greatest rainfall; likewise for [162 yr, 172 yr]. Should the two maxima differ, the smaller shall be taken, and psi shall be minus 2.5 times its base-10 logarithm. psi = -2.27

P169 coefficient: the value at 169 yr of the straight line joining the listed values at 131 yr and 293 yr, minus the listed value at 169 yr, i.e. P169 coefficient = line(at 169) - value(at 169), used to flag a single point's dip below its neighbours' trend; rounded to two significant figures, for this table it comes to -0.50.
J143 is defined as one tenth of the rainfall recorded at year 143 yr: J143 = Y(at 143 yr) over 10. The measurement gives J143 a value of 0.814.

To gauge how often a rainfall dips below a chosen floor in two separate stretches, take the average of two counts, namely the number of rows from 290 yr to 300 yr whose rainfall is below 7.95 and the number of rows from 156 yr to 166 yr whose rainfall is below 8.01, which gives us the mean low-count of 3.5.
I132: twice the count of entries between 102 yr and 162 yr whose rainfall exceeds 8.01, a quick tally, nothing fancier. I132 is 38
